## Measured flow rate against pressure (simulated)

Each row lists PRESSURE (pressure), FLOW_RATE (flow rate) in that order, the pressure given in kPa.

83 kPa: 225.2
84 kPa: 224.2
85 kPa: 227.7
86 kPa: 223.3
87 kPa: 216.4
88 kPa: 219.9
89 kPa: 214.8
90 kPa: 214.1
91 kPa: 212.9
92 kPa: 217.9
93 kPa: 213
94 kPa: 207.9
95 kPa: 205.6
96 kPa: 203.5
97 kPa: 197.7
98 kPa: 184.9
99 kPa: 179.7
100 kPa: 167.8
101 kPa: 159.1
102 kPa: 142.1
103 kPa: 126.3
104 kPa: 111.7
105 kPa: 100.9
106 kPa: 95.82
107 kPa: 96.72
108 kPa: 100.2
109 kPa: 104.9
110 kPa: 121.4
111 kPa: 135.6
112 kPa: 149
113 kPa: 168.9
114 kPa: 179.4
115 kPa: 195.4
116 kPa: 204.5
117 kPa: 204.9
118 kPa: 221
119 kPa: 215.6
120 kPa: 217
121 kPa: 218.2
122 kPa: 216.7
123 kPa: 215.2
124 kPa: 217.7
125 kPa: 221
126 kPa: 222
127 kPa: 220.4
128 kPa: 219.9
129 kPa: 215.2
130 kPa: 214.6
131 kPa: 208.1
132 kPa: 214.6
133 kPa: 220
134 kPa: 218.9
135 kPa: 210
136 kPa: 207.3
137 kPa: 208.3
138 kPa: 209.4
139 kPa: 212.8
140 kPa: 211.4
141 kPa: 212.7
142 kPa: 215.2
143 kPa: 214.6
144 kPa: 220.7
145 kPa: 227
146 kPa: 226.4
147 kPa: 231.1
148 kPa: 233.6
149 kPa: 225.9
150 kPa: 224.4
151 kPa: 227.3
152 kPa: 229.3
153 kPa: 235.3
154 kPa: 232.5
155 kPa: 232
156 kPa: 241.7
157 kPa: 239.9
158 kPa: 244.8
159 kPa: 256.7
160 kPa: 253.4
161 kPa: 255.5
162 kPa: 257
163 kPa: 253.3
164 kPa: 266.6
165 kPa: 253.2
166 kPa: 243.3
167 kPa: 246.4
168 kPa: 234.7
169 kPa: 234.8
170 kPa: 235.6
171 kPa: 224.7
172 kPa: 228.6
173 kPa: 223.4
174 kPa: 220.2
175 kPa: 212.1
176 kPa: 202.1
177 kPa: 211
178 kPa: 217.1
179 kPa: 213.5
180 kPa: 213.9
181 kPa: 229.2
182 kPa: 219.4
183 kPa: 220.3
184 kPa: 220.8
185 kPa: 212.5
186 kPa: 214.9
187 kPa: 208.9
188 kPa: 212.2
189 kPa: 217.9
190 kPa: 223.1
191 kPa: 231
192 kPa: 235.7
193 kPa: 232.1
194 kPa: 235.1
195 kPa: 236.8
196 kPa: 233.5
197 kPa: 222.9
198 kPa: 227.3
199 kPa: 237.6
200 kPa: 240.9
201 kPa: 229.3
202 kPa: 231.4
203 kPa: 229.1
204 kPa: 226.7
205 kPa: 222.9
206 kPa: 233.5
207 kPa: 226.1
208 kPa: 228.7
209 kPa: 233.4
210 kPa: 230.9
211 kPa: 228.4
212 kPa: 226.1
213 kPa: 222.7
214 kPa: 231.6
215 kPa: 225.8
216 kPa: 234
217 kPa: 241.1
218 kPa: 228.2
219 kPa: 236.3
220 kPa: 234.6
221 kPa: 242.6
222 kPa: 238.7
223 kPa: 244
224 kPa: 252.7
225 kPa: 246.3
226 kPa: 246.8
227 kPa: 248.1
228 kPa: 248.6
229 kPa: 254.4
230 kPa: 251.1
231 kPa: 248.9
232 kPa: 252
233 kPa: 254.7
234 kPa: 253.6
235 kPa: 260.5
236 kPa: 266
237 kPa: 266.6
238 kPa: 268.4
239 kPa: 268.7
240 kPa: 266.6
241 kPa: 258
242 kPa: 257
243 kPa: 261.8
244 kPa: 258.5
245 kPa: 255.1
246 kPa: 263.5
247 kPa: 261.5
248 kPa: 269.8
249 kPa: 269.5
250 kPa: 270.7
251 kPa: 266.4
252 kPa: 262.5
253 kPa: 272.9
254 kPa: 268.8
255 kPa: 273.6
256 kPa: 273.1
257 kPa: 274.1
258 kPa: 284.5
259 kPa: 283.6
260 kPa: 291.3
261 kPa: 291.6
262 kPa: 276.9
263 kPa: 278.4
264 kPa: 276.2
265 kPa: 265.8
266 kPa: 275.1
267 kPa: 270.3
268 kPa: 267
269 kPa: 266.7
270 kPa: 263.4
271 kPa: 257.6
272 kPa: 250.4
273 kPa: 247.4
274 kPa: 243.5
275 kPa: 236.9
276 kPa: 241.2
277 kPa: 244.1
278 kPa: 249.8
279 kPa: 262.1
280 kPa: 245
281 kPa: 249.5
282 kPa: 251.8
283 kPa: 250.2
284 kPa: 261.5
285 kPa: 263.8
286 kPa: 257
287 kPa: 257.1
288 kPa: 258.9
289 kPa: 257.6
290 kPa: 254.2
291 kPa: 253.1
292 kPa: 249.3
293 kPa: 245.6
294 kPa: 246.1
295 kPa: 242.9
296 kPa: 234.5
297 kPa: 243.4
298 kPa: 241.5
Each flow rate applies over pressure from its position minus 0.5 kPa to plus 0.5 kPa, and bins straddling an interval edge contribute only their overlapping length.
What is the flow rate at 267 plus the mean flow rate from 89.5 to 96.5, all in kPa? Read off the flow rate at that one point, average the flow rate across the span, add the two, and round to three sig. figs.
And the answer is 481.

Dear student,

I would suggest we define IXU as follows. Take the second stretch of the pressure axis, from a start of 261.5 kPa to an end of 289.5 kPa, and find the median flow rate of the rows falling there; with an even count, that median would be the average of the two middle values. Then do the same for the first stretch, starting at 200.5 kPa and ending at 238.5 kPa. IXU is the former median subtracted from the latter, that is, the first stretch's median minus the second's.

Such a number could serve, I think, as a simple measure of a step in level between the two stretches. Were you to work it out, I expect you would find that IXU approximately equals -20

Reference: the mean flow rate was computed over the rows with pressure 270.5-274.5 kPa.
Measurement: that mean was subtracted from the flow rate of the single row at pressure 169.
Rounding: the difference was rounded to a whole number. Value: -15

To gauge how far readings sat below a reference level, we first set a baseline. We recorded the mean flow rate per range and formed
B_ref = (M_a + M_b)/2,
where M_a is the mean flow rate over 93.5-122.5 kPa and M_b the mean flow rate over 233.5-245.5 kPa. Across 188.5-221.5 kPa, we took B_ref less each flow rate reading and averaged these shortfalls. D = -17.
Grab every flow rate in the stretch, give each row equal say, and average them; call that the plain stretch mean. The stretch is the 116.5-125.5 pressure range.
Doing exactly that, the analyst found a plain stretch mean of 216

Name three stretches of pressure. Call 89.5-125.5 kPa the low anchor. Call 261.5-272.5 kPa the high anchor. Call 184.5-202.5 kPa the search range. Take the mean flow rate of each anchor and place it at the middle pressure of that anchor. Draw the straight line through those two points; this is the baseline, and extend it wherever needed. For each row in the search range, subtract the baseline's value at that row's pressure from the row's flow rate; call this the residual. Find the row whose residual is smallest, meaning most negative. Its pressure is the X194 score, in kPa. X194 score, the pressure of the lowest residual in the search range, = 187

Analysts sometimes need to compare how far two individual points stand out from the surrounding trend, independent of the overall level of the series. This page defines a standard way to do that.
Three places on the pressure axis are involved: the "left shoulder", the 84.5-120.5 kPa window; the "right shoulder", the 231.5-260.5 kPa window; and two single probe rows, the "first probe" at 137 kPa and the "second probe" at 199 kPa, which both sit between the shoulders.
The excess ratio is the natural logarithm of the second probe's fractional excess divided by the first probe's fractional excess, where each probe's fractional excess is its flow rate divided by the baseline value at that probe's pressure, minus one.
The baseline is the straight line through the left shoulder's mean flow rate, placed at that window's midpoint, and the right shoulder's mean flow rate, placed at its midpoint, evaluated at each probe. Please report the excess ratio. -3.3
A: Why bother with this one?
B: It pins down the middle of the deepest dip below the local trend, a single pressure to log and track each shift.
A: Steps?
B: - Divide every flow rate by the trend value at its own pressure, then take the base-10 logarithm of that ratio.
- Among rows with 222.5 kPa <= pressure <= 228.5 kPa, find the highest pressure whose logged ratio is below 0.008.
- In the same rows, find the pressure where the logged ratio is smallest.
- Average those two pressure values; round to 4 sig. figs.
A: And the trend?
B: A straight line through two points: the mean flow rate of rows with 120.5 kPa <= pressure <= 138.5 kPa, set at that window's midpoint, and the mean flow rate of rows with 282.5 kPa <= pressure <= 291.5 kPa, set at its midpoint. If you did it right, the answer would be 223.0 kPa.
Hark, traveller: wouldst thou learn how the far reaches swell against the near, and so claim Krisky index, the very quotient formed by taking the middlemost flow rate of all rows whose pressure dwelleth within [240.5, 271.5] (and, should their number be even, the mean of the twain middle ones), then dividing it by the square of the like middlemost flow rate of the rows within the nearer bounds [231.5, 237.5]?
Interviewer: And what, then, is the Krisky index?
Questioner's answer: 0.0041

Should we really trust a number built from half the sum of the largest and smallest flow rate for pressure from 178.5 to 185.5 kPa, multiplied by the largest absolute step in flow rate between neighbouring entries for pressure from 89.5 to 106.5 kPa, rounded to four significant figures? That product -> 3754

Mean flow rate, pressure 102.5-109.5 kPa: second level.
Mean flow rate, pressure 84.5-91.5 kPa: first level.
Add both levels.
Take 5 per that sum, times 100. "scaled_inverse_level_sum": 1.54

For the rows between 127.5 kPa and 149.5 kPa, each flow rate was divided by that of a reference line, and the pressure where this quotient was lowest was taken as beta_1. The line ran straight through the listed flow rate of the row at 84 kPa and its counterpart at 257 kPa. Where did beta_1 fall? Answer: 136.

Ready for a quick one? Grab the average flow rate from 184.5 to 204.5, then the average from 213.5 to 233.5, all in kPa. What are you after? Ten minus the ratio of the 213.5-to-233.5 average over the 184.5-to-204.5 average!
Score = 8.9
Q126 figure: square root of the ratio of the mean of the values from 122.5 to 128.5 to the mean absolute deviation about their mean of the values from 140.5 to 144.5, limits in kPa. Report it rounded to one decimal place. 9.5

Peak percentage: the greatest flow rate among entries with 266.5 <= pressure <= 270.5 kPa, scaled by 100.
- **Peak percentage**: 27030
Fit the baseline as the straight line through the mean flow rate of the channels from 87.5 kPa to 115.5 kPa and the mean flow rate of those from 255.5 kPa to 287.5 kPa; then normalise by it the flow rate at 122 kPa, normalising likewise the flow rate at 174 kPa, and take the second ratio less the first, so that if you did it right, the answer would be -0.16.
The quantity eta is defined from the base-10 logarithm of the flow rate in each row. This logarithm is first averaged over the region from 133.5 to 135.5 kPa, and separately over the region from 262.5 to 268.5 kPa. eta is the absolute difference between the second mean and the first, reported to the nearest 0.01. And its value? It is 0.10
